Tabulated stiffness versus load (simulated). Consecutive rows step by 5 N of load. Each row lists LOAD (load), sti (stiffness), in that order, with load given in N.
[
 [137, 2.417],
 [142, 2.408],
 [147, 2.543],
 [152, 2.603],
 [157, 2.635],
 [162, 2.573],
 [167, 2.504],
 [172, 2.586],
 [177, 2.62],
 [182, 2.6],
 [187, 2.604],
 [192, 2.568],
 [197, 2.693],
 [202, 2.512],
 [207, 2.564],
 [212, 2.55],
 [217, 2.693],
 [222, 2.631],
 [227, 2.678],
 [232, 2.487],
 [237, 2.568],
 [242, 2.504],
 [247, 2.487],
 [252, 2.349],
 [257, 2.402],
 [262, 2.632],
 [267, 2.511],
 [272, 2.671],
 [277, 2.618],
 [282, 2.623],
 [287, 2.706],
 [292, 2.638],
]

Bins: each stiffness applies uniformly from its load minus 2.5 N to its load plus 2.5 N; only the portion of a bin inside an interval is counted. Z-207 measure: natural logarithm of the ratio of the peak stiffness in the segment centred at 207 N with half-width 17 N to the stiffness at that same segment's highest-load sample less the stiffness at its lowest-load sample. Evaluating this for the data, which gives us 3.8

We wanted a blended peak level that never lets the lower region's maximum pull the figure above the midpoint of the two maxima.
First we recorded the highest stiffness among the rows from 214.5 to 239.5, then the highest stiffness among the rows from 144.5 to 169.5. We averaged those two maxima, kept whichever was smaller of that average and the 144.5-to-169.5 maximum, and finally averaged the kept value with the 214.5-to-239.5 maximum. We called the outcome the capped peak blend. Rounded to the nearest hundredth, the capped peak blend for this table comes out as 2.66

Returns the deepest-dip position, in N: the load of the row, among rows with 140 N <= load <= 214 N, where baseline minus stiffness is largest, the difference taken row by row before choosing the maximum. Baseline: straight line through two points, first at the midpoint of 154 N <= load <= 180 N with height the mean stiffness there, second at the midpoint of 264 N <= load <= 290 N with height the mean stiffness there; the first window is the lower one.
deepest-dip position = 142 N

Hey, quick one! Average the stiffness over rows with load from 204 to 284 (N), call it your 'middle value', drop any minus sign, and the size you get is 2.56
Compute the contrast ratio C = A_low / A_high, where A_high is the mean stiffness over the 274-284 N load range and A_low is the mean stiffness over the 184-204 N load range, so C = 0.99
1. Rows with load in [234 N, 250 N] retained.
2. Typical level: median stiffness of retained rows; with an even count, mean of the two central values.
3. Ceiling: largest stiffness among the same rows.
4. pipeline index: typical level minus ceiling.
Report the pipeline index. -0.064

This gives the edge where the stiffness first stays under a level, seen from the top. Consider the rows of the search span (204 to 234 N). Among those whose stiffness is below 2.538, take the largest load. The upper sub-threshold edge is 232 N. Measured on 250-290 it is 267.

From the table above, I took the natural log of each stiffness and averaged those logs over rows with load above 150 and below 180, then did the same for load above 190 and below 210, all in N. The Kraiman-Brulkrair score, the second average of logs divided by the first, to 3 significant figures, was 0.999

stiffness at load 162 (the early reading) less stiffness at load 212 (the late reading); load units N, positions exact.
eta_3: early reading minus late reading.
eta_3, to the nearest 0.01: 0.02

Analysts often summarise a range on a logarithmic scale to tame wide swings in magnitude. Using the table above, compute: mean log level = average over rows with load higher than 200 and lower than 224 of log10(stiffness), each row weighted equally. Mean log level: 0.413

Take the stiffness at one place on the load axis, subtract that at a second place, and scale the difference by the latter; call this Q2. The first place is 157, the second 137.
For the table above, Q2 0.090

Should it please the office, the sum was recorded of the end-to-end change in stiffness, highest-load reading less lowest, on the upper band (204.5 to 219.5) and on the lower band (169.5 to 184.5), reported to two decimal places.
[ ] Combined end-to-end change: 0.14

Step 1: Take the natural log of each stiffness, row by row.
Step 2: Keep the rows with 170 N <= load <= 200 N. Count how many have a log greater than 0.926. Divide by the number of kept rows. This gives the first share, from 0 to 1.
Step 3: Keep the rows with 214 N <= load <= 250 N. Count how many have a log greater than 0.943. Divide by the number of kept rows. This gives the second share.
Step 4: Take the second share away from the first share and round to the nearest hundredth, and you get 0.43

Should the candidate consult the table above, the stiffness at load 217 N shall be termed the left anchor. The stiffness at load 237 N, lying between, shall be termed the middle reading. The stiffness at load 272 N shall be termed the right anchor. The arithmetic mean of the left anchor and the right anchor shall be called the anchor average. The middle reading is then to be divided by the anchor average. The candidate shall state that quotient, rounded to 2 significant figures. 0.96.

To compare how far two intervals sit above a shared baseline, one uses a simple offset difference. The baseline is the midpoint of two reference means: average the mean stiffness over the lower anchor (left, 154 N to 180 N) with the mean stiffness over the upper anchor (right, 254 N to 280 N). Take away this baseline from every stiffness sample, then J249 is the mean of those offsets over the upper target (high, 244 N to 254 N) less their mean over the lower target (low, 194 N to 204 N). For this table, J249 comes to -0.18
